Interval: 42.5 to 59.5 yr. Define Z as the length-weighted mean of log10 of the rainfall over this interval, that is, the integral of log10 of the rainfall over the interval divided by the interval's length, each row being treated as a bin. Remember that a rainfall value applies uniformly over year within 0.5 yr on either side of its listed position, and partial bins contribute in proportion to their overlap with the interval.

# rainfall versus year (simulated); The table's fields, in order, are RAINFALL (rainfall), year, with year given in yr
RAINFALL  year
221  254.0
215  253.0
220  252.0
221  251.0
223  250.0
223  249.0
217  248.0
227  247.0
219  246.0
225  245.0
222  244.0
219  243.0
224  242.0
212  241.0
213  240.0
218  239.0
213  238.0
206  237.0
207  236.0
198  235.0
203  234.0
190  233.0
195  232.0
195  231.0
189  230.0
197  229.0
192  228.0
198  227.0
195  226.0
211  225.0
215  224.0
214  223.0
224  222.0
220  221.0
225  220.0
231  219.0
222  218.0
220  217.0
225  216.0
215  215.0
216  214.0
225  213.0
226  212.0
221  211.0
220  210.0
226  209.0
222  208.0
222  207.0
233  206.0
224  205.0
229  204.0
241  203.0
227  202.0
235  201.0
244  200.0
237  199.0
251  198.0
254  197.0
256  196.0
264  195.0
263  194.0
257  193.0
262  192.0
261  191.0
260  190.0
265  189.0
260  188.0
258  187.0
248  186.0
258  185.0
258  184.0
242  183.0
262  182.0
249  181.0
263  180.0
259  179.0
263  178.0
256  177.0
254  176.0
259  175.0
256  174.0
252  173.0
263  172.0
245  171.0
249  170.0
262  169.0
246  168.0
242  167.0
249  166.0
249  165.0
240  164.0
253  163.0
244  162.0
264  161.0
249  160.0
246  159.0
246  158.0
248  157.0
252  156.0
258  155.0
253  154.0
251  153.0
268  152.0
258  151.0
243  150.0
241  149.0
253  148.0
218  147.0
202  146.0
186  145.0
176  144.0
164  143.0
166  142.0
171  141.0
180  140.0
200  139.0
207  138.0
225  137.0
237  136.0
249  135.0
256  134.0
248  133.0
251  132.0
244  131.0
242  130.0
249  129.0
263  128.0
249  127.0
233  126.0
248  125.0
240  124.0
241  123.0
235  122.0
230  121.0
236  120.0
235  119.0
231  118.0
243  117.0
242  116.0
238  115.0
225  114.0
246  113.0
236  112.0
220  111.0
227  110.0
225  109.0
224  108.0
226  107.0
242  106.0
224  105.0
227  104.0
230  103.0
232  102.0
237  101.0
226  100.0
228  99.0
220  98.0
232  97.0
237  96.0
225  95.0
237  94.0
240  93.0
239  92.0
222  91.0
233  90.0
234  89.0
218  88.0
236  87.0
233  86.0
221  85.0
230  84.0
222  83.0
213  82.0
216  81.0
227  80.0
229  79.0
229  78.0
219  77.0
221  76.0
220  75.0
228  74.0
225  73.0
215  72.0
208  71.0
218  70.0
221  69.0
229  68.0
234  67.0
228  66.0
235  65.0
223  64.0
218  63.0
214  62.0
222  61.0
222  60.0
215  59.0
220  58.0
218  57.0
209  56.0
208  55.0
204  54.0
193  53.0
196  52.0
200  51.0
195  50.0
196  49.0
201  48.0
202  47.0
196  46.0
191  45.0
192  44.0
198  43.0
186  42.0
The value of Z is 2.30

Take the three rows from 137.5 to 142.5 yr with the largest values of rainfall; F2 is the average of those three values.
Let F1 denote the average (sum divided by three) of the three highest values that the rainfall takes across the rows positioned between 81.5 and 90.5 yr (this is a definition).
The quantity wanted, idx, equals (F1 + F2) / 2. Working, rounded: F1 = 234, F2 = 196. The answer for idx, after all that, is 215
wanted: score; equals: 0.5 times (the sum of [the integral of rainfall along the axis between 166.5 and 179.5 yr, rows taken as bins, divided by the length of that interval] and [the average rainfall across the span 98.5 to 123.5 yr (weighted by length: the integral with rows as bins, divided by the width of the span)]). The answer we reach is 243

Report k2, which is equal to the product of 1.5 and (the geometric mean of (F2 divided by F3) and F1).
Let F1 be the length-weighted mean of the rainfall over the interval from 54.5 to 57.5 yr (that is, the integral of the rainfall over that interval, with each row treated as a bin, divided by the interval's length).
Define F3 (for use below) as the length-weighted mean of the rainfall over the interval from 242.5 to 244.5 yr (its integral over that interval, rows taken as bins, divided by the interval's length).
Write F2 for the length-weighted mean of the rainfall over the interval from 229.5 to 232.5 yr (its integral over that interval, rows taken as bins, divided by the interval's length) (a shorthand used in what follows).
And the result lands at 20.4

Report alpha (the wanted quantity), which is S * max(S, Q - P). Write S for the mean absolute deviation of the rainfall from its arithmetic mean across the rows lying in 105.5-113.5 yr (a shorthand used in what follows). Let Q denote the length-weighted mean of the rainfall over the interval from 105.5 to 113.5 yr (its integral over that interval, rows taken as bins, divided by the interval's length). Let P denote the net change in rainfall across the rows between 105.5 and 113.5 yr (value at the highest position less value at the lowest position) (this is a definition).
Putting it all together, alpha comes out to 1800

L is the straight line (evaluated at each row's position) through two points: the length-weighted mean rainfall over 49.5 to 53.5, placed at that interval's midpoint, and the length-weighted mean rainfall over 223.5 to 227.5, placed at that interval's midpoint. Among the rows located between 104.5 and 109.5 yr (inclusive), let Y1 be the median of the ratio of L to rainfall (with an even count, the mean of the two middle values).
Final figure 0.88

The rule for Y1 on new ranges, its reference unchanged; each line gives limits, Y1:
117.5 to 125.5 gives 0.85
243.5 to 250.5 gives 0.92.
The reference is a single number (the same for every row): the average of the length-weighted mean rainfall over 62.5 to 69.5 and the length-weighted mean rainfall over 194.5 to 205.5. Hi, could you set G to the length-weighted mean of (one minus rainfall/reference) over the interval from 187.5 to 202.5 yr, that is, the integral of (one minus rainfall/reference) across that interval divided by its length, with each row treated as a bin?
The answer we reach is -0.080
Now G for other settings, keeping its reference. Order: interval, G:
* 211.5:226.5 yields 0.066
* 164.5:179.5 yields -0.082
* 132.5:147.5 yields 0.123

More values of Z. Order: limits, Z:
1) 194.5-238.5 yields 2.34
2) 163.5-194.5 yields 2.41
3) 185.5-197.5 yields 2.41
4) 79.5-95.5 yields 2.36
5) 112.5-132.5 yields 2.38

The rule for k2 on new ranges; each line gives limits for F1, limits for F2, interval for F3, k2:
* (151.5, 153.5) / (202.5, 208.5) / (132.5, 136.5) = 23.2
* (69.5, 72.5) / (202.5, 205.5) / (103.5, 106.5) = 21.9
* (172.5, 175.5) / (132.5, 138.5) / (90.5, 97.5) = 24.2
